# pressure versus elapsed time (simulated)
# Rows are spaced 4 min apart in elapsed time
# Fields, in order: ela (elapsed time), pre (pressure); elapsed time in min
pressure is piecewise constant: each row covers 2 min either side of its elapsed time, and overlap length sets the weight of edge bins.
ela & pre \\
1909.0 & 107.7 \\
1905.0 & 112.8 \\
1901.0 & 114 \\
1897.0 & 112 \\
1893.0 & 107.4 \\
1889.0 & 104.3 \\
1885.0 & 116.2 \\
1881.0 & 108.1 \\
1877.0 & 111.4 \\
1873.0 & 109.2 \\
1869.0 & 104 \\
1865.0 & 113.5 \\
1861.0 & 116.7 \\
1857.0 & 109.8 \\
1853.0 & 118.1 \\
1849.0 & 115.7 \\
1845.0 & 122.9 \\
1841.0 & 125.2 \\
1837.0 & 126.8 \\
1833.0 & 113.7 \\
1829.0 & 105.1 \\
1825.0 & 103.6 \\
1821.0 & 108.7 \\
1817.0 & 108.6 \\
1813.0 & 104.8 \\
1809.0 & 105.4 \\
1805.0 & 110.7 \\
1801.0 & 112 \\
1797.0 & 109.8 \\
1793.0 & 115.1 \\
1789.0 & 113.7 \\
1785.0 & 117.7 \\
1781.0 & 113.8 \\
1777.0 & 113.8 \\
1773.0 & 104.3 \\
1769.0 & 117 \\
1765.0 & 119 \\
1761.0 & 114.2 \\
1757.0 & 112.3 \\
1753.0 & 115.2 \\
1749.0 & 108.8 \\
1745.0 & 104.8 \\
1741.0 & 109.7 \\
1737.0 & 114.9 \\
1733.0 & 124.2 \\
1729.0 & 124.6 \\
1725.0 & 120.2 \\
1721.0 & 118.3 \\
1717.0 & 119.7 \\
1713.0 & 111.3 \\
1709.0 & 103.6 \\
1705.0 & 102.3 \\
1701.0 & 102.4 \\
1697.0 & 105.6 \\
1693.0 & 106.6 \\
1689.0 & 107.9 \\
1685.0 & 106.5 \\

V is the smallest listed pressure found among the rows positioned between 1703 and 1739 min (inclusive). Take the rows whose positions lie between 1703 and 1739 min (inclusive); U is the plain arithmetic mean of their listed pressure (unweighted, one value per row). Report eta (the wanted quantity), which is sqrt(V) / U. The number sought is 0.088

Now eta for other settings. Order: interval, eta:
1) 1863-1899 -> 0.093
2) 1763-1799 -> 0.090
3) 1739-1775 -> 0.091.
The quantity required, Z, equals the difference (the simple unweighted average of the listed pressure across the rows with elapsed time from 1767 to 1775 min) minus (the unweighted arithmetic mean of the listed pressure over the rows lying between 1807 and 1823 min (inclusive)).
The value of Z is 4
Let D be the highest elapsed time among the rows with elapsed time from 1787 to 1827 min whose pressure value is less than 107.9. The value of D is 1825.0 min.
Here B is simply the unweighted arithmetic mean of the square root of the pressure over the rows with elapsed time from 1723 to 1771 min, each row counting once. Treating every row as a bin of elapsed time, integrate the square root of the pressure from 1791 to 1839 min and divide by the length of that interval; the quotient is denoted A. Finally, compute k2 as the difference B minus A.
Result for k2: 0.24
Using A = 10.5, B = 10.7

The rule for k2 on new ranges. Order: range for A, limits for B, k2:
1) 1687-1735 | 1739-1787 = 0.02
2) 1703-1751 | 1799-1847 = -0.06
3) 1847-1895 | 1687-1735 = 0.04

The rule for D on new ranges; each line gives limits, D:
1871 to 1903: 1893.0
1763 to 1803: 1773.0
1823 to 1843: 1829.0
